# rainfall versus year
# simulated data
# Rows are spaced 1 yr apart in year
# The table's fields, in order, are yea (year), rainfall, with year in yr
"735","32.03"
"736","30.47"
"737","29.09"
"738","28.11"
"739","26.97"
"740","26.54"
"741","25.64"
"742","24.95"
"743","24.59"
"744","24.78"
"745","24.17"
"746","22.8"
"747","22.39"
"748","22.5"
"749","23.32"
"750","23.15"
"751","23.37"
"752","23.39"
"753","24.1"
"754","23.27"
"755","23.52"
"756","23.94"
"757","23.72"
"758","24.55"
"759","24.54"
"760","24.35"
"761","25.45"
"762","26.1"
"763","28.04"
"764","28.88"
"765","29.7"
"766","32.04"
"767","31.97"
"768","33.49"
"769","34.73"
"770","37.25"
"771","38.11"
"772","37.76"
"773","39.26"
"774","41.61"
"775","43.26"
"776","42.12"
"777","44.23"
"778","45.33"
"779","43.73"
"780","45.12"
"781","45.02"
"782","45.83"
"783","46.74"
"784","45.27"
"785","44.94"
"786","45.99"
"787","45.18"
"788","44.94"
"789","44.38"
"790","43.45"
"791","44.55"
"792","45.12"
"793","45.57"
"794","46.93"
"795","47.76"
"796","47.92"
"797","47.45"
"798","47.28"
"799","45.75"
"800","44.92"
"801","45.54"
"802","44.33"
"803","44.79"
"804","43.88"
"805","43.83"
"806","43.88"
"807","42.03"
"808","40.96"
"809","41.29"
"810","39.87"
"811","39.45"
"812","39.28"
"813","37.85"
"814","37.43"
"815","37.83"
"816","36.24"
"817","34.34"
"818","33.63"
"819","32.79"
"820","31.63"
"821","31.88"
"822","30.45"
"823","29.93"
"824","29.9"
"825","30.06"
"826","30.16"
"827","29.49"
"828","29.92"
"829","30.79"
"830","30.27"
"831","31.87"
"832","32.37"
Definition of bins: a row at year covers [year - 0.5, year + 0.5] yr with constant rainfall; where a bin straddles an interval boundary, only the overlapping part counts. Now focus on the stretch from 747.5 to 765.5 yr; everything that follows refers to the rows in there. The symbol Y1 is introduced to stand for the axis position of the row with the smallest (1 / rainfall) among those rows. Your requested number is 765 yr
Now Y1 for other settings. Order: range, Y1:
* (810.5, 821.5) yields 811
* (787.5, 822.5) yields 796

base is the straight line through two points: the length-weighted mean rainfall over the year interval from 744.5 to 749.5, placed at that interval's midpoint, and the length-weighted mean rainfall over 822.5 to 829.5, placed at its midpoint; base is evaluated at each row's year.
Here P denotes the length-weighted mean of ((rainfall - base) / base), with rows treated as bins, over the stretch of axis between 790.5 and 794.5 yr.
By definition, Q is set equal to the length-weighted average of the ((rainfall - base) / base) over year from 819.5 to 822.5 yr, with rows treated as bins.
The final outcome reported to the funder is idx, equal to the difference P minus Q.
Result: 0.62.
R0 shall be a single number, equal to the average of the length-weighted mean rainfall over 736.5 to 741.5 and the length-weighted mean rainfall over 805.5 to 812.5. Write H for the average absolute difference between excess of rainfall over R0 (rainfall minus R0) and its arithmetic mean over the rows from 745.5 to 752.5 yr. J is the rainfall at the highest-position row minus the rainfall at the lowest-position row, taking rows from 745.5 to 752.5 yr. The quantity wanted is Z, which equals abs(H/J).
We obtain 0.62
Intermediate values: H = 0.4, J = 1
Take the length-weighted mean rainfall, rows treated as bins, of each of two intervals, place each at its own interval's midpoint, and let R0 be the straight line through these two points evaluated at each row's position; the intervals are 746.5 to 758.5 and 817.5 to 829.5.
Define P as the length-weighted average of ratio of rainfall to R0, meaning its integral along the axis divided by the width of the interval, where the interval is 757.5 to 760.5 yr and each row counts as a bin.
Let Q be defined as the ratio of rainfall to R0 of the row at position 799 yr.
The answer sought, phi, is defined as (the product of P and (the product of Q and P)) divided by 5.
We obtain 0.33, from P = 1.02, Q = 1.6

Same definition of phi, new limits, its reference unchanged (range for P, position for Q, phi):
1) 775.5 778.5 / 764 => 0.67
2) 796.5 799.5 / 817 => 0.63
